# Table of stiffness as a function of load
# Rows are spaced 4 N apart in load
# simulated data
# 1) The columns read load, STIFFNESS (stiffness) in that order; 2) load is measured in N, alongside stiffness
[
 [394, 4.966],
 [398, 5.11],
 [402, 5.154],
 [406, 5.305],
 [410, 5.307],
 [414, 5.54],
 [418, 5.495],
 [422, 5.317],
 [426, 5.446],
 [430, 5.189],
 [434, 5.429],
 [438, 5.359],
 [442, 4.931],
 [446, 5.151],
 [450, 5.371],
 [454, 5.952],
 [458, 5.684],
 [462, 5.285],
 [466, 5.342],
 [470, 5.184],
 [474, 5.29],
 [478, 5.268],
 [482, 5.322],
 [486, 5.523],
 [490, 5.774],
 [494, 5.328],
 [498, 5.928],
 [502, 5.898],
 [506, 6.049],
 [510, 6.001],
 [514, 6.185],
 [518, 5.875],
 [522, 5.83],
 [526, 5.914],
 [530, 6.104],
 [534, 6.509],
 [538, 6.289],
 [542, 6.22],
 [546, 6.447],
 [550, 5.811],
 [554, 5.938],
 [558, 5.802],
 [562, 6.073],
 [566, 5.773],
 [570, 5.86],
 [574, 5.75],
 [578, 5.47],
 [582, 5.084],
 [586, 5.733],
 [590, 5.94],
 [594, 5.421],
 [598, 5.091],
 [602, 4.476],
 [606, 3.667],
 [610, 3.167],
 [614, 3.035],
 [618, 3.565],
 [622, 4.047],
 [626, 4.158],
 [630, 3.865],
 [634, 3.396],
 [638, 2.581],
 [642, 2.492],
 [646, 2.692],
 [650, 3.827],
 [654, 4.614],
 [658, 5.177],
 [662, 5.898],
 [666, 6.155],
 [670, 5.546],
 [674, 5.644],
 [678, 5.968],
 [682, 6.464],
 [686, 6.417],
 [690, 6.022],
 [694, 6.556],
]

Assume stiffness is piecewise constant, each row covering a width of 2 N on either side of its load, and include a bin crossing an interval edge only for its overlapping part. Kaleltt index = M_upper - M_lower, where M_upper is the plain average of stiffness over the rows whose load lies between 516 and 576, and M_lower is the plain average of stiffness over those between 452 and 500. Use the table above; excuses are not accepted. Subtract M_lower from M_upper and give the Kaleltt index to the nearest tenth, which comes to 0.5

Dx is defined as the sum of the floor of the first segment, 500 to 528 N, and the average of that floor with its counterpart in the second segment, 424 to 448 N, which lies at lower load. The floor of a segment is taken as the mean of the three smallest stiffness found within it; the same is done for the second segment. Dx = 11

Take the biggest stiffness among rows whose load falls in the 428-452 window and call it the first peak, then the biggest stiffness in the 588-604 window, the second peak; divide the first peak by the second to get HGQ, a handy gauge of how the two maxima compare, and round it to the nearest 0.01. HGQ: 0.91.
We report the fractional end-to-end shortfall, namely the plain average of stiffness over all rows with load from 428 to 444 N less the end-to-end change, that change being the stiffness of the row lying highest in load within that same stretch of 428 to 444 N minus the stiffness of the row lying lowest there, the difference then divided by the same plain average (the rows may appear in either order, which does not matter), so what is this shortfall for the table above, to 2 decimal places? 1.05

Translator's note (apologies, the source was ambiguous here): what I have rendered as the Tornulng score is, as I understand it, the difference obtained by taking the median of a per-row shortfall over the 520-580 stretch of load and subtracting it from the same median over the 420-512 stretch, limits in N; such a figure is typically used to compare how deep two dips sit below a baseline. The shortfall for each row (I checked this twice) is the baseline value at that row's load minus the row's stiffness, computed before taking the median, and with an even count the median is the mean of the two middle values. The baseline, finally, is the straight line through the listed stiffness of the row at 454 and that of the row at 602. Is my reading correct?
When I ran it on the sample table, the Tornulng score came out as 1.4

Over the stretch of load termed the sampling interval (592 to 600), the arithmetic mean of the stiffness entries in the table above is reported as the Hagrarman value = 5.3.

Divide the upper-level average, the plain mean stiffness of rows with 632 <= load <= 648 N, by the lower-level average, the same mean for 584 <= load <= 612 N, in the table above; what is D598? 0.58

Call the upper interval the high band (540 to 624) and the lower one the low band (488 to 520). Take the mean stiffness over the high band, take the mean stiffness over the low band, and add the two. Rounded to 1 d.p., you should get 11.0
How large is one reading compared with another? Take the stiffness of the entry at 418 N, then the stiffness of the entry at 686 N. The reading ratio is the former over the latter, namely 0.86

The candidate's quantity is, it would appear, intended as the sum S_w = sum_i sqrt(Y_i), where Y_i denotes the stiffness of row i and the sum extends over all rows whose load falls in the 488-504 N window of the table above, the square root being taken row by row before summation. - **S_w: 9.6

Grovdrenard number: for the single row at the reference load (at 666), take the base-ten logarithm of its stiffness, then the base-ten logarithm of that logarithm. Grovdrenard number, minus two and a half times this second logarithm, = 0.26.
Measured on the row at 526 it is 0.28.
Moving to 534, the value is 0.22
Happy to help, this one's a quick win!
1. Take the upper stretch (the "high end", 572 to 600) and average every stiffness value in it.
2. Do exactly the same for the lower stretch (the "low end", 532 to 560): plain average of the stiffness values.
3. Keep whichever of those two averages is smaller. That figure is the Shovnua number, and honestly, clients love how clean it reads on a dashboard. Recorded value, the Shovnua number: 5.50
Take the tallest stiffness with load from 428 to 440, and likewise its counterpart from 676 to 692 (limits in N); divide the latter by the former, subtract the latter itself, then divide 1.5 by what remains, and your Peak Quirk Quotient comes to -0.284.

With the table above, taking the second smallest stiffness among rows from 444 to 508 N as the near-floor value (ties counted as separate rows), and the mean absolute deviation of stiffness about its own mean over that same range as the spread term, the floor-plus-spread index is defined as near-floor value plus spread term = 5.5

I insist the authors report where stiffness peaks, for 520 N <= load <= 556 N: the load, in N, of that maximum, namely 534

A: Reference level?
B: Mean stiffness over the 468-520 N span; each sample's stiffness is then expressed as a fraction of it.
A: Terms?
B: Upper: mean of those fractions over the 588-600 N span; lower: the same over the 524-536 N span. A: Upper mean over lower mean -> 0.89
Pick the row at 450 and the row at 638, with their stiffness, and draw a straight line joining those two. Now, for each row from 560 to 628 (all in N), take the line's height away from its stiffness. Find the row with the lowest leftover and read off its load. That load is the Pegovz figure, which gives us 614 N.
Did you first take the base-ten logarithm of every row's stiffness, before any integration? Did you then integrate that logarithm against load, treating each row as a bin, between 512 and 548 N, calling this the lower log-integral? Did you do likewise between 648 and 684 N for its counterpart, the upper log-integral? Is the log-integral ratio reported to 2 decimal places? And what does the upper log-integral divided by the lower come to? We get 0.93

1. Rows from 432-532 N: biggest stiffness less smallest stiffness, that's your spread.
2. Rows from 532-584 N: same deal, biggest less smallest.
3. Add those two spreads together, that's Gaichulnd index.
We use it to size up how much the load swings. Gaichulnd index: 2.7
